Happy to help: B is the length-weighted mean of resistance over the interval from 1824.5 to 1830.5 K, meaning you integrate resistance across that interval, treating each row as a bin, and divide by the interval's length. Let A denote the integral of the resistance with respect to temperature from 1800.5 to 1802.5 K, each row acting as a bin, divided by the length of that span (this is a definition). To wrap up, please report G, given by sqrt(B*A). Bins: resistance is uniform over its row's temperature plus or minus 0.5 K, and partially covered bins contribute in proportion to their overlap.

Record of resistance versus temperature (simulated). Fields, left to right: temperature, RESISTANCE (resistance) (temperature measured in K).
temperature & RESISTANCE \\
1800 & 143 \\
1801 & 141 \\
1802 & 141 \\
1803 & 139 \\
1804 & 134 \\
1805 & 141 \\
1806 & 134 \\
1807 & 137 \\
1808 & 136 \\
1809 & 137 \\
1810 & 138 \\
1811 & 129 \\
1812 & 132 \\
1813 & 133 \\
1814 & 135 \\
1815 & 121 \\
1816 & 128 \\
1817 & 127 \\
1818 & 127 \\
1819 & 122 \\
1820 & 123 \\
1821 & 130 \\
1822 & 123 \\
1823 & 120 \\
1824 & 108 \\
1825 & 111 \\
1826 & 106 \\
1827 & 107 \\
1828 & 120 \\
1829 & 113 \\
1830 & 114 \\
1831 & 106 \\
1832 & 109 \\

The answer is 126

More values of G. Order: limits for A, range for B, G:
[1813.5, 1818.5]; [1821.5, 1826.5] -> 120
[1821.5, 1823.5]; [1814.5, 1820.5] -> 123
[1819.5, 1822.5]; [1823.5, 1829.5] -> 118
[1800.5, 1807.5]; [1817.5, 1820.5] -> 131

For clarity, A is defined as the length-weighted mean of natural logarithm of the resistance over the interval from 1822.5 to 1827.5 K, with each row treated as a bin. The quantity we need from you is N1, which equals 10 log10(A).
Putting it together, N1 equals 6.72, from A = 4.70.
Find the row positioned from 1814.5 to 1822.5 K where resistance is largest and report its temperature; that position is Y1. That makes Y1 1821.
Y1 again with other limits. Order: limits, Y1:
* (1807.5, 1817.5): 1810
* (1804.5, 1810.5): 1805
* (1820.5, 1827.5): 1821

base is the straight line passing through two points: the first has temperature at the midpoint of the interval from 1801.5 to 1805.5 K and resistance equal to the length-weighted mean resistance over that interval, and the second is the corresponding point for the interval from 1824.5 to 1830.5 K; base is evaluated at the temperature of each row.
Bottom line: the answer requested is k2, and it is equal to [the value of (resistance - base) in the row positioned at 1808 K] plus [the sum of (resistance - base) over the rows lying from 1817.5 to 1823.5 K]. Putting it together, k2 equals 29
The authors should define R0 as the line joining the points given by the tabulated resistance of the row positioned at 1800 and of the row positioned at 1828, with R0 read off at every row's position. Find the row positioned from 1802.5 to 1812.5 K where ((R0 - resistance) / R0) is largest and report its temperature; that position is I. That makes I 1804 K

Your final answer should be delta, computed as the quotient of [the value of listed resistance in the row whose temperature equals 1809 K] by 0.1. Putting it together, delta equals 1370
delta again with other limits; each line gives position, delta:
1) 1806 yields 1340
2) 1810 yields 1380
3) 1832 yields 1090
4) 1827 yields 1070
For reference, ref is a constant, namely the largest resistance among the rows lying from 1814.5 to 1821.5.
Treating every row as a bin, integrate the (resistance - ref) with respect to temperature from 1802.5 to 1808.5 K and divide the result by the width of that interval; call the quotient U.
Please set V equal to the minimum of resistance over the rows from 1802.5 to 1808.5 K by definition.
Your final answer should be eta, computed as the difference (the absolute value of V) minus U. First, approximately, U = 7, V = 134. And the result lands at 127.2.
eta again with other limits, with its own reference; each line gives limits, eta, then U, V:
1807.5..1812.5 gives 124.6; 4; 129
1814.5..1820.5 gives 126.3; -5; 121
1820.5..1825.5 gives 119.6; -12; 108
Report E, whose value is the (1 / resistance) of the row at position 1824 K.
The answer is 0.0093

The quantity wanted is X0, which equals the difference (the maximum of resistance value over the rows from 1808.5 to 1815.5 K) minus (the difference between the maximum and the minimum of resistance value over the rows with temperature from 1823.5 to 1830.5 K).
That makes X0 124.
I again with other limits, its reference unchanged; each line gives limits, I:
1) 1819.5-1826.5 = 1826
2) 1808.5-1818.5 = 1815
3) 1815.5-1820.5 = 1819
